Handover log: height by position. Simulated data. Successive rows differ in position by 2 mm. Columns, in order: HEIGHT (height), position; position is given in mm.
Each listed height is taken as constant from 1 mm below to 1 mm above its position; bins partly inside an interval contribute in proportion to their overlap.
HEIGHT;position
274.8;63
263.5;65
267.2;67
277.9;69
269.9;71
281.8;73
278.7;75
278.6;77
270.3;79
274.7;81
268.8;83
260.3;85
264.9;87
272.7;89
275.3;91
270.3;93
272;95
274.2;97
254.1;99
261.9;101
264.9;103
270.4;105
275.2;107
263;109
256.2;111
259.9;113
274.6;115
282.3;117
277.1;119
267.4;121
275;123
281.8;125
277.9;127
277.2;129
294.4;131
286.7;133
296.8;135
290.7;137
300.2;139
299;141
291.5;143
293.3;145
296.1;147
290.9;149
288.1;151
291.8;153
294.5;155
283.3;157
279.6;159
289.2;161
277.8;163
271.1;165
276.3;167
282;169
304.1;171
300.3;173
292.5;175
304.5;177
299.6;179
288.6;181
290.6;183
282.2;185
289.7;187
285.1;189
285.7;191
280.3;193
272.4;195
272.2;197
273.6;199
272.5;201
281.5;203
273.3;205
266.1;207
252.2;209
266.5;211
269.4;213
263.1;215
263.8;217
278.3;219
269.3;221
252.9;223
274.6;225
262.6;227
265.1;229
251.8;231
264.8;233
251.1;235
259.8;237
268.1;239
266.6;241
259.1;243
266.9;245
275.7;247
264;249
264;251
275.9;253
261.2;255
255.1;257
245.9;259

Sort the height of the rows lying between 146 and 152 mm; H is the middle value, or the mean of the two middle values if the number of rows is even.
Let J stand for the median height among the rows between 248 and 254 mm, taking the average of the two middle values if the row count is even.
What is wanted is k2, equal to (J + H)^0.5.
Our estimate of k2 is 23.6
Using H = 291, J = 264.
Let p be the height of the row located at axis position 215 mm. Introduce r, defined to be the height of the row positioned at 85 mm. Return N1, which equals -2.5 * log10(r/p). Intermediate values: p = 263.1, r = 260.3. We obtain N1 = 0.01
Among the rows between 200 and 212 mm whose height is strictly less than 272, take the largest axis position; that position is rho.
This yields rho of 211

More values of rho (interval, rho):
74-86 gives 85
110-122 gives 121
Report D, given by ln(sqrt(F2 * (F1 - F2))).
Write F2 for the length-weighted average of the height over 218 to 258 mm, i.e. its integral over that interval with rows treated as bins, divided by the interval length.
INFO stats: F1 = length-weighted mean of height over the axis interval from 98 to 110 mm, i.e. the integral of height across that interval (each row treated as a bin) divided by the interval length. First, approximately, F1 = 265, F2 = 264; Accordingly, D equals 2.5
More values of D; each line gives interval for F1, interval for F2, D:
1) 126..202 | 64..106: 4.2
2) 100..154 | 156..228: 3.2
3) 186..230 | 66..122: 2.9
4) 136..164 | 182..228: 4.2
